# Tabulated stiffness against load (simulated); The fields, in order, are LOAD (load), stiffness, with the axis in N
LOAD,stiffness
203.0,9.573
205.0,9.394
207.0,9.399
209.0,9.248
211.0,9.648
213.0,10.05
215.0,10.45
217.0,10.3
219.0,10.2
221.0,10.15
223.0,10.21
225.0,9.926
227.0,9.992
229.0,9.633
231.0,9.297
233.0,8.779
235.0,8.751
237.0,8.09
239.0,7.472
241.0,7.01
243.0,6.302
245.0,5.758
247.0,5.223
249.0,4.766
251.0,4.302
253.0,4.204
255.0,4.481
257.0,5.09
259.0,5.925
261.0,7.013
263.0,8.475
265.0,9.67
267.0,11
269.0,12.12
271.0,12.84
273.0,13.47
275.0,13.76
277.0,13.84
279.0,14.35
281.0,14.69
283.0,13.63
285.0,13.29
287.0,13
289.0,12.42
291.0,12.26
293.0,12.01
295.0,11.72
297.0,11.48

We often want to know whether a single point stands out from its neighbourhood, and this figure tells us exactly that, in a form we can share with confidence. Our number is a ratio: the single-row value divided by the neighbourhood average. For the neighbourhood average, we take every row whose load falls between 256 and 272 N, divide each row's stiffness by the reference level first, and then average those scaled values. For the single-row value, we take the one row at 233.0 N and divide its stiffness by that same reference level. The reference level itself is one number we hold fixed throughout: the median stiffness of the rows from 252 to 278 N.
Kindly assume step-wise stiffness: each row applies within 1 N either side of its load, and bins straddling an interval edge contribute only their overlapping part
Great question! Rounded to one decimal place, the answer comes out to 1.0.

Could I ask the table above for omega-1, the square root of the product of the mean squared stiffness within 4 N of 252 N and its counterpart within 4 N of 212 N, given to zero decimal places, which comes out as 44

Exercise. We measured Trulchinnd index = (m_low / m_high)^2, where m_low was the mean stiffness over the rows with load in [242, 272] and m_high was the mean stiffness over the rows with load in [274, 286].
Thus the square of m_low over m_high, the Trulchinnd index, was 0.3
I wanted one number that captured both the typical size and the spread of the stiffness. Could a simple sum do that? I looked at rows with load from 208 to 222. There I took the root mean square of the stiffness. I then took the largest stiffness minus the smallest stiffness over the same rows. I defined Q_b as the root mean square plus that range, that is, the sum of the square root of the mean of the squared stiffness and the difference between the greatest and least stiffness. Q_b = 11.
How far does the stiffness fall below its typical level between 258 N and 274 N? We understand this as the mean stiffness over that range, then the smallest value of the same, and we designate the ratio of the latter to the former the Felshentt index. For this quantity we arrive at 0.59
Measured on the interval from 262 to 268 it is 0.87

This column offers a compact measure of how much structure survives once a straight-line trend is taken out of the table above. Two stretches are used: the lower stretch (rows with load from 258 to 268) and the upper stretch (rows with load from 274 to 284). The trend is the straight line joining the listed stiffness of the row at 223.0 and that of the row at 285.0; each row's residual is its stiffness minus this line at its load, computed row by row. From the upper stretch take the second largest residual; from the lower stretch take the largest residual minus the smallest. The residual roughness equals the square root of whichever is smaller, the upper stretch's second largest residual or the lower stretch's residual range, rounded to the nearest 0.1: 1.2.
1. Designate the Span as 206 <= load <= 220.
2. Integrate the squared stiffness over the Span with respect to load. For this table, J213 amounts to 1375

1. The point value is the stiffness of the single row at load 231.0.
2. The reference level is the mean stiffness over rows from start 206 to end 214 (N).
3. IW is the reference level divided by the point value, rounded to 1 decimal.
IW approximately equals 1.0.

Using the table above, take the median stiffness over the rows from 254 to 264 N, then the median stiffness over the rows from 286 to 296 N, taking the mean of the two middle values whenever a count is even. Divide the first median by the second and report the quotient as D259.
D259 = 0.48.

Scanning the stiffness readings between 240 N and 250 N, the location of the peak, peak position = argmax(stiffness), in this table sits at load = 241.0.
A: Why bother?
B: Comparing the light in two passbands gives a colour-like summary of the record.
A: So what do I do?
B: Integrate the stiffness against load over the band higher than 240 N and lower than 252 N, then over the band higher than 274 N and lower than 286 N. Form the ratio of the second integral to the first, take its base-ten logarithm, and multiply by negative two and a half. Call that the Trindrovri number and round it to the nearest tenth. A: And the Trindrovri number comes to -1.0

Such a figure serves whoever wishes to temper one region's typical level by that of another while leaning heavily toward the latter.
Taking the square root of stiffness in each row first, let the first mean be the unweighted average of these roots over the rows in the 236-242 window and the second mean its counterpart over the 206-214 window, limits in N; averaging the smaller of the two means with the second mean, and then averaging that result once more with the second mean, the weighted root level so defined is 3.01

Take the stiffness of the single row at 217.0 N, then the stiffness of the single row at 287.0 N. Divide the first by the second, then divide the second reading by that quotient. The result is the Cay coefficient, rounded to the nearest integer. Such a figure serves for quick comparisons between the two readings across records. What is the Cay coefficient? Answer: 16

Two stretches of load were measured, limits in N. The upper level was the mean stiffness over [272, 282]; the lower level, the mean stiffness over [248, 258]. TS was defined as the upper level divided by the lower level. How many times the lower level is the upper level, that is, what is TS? 3.1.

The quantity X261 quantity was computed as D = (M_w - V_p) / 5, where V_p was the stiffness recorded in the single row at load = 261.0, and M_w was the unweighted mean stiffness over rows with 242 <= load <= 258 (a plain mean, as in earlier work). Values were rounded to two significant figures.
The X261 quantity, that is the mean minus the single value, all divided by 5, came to -0.40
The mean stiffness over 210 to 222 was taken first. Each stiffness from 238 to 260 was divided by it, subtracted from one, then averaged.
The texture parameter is 0.46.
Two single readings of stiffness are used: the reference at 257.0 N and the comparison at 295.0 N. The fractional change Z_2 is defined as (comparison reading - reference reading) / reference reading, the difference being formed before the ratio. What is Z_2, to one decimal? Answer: 1.3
